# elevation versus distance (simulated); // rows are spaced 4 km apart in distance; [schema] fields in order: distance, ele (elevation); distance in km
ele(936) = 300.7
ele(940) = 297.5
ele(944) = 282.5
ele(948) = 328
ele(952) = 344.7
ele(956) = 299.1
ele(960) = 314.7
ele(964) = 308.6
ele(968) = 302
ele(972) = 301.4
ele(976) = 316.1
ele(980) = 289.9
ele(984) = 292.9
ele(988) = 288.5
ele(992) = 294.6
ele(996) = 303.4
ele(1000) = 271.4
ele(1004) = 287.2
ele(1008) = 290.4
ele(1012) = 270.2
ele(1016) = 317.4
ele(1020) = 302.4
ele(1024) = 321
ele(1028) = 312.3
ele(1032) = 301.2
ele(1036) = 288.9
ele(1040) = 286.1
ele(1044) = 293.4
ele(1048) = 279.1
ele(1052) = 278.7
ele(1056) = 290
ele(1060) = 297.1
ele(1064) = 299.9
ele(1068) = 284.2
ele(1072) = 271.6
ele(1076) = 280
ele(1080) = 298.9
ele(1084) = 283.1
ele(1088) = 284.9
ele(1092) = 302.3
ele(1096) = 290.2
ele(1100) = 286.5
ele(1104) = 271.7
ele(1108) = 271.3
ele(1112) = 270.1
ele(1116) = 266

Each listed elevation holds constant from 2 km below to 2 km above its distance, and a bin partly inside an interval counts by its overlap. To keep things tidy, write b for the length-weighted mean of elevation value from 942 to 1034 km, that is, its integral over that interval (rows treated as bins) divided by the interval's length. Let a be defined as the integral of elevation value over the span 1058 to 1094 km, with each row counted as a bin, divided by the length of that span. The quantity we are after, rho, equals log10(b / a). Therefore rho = 0.019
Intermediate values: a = 289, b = 302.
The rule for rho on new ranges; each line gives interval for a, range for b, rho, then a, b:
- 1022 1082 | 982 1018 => -0.002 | 292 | 291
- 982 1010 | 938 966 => 0.030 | 290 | 311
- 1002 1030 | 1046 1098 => -0.018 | 300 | 288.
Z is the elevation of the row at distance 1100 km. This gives 286.5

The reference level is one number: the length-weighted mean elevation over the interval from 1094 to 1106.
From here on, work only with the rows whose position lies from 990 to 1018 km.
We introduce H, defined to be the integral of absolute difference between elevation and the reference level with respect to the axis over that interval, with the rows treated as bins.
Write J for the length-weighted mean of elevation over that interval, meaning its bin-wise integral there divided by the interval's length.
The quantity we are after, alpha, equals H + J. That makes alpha 703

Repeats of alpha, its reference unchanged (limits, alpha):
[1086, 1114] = 554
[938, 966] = 1095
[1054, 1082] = 569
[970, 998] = 727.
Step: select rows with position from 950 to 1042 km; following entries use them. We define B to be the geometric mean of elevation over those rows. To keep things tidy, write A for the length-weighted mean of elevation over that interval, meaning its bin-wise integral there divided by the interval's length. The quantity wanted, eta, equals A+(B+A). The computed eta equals 900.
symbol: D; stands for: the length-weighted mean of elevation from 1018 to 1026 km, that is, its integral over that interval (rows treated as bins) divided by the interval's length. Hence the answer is 312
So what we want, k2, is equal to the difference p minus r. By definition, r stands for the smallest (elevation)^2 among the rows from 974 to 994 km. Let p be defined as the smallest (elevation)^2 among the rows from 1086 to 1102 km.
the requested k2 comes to -2064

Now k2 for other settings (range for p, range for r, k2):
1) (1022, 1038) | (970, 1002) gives 9805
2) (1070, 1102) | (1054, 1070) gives -7003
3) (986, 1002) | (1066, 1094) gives -109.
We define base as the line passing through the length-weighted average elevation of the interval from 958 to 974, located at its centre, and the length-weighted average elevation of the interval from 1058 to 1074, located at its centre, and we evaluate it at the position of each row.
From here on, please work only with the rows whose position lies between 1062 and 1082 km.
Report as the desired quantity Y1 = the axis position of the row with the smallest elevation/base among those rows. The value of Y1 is 1072 km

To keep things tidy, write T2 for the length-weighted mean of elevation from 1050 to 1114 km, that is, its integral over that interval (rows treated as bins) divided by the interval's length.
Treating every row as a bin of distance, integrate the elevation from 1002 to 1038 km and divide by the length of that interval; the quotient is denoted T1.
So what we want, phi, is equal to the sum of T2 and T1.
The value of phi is 584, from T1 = 299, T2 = 285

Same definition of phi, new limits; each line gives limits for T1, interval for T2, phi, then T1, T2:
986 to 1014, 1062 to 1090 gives 573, 287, 286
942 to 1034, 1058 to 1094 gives 591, 302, 289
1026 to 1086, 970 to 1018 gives 583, 290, 294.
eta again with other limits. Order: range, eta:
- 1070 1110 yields 852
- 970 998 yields 894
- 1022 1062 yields 884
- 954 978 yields 921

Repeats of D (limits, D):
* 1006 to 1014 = 280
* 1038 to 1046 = 290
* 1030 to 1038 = 295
